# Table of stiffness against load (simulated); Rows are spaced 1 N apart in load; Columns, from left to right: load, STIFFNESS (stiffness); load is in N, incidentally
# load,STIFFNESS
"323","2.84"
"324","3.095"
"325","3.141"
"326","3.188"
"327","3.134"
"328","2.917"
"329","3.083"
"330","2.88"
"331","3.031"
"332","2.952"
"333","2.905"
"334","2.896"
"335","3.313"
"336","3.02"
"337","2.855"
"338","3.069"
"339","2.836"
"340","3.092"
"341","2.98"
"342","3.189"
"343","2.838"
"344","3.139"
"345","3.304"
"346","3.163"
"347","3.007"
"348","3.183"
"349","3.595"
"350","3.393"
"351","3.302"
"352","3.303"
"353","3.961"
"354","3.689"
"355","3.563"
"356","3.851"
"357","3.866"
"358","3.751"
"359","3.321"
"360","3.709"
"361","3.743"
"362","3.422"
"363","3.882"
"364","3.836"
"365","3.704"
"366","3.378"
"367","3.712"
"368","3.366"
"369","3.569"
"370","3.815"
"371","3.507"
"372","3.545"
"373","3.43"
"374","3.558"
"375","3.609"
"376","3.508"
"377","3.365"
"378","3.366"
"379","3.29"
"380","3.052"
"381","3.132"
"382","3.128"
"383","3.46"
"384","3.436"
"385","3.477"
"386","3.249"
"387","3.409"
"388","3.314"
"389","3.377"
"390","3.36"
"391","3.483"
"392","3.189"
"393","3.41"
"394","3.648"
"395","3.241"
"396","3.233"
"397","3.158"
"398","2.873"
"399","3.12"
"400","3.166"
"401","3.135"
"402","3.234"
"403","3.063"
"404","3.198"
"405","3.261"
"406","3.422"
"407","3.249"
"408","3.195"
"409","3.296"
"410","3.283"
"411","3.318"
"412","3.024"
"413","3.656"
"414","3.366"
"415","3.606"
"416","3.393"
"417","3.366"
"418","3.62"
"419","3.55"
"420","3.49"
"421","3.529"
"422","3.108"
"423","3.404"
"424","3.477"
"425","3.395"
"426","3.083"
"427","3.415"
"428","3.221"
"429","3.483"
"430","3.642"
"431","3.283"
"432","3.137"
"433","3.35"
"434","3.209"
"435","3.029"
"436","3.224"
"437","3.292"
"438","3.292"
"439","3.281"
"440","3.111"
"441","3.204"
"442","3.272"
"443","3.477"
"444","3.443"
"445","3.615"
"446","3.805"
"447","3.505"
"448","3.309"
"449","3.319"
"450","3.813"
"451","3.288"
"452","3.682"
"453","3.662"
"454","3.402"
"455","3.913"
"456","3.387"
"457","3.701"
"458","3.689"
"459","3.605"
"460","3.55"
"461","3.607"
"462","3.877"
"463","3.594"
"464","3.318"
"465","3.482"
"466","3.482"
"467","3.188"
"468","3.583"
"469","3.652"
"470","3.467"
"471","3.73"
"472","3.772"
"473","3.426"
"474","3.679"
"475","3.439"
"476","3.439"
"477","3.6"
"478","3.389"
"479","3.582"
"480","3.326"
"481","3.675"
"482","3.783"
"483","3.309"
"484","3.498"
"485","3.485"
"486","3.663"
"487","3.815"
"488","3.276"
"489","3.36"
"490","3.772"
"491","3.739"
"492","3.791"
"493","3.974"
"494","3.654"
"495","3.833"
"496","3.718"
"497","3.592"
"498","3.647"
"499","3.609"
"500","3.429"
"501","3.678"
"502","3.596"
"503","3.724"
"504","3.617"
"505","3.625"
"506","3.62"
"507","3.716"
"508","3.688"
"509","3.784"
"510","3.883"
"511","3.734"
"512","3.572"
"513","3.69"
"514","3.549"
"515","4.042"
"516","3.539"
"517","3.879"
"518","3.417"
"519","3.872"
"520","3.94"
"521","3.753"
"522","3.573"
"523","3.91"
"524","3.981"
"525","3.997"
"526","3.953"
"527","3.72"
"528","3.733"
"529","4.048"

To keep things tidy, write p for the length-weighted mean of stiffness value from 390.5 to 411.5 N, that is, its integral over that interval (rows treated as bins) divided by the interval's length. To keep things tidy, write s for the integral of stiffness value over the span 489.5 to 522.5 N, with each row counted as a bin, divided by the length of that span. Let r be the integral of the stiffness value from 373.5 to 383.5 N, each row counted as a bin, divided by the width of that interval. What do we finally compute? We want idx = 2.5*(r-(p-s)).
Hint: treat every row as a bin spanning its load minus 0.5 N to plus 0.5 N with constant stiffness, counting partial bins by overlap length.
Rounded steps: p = 3.25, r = 3.35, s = 3.70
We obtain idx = 9.5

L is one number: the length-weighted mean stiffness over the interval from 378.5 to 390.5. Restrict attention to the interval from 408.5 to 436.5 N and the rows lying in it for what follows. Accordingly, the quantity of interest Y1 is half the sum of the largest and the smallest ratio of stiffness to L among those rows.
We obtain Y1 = 1.01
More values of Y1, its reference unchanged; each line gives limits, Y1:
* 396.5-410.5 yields 0.95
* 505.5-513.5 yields 1.13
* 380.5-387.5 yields 1.00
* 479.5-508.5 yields 1.10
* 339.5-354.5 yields 1.03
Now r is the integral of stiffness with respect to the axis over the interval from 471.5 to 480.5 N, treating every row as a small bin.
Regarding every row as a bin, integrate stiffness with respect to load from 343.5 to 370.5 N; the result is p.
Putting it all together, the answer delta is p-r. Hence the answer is 64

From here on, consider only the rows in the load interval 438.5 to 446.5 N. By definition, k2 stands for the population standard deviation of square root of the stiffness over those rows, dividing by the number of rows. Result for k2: 0.058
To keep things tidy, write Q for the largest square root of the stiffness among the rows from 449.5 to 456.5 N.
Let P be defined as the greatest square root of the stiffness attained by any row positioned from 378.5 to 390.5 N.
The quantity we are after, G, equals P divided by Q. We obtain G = 0.94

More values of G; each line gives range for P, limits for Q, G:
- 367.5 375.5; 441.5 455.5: 0.99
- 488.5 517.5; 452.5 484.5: 1.02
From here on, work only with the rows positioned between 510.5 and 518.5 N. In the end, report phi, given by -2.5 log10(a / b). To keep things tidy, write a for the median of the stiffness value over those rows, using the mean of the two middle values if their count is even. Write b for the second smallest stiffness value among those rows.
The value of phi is -0.028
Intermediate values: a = 3.63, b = 3.539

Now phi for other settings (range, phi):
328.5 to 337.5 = -0.027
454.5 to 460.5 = -0.029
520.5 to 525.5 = -0.044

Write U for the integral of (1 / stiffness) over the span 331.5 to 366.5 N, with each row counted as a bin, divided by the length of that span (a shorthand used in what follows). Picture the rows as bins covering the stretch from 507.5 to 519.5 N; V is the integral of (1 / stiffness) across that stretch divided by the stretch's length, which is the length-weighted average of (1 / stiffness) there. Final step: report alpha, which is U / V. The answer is 1.12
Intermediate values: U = 0.302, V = 0.269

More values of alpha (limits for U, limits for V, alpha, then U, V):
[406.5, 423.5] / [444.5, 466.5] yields 1.06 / 0.297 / 0.281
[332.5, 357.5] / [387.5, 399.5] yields 1.02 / 0.310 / 0.306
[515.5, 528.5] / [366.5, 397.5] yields 0.90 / 0.264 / 0.295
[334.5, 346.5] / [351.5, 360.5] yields 1.20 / 0.327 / 0.274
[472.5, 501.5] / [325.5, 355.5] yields 0.88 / 0.279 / 0.319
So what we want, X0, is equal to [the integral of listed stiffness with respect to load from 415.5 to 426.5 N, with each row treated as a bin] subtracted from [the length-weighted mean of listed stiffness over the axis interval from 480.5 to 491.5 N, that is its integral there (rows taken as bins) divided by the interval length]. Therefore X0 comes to -34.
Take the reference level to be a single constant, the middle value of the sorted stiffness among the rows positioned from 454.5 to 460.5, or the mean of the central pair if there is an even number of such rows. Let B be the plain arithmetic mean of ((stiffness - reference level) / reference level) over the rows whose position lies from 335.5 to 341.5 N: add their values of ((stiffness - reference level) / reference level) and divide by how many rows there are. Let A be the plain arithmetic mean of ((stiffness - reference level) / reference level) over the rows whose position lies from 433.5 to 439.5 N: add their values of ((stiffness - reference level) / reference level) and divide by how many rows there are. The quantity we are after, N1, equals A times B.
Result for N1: 0.022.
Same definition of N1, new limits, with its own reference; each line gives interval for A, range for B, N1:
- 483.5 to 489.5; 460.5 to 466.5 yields 0.001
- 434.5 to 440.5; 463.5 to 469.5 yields 0.007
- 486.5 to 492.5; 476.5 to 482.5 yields 0.000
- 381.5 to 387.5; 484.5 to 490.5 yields 0.002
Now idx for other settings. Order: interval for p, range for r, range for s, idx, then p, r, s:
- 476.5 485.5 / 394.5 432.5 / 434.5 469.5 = 8.2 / 3.52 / 3.31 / 3.48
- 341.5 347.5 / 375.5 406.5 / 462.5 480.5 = 9.2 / 3.11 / 3.28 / 3.51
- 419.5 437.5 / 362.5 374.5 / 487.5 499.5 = 9.9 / 3.32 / 3.61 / 3.66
